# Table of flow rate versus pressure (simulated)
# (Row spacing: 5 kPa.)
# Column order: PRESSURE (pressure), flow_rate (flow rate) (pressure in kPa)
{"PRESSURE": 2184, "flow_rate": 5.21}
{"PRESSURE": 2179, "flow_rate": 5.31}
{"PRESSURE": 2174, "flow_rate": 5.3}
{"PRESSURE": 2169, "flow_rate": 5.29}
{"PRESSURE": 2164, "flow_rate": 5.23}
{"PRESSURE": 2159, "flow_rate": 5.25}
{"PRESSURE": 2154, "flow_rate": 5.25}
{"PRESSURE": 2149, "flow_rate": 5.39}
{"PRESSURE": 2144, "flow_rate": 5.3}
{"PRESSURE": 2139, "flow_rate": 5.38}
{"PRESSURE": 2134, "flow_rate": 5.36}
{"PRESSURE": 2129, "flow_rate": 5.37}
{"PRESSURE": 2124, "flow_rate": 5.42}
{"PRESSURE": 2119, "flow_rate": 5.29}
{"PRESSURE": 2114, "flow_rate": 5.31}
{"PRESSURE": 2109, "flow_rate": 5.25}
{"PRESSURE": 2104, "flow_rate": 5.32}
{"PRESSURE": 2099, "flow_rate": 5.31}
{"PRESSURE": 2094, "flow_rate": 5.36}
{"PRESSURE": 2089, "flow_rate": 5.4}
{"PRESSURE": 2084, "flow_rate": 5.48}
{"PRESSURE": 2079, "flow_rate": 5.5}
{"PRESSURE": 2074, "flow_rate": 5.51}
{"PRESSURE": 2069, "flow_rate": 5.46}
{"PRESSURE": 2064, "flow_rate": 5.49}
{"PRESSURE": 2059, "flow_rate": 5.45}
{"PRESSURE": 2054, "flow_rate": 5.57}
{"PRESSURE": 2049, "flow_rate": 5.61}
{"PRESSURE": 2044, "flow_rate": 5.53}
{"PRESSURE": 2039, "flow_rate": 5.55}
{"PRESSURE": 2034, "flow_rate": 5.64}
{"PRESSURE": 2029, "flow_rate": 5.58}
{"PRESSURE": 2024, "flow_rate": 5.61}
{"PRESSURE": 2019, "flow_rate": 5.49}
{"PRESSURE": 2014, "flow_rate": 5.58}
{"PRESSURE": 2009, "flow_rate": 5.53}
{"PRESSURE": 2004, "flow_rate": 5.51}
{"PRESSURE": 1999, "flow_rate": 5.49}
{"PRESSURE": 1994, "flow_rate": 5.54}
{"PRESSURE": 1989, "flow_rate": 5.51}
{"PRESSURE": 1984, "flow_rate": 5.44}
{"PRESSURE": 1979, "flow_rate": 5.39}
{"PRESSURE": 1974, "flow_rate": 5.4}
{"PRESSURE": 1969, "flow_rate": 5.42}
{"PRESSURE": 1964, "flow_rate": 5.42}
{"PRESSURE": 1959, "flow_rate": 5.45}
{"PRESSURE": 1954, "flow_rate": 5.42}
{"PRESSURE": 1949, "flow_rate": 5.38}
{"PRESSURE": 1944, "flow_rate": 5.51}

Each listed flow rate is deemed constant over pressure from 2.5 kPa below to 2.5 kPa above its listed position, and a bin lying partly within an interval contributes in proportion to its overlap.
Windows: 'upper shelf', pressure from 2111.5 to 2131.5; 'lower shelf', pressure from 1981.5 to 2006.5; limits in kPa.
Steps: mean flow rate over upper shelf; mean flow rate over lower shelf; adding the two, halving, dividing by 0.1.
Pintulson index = 54.2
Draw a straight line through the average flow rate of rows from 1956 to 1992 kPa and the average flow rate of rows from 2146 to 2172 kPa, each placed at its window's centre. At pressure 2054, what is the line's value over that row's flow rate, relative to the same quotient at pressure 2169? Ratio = 0.97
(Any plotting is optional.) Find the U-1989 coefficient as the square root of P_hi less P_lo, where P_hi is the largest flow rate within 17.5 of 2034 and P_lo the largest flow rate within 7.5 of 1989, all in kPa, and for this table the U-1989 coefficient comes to 0.32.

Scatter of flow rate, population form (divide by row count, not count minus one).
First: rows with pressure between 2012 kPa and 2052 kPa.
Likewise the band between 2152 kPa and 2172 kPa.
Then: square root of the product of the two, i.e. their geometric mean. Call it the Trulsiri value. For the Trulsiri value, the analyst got 0.032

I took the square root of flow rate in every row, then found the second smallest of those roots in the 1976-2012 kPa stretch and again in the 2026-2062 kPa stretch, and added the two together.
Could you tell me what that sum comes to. 4.68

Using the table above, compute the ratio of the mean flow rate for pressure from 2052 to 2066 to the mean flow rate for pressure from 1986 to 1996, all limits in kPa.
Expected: 1.00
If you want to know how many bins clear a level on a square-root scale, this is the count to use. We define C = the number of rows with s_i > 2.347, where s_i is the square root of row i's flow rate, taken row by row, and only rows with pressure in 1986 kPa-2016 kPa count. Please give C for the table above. 5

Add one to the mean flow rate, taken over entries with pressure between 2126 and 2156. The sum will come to 6.34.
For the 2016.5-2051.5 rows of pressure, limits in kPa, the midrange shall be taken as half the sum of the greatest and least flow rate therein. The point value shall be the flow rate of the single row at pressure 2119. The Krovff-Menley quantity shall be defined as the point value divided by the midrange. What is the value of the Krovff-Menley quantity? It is 0.95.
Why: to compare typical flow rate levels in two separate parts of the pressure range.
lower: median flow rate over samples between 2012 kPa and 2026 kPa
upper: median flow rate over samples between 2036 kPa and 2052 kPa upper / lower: 0.995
